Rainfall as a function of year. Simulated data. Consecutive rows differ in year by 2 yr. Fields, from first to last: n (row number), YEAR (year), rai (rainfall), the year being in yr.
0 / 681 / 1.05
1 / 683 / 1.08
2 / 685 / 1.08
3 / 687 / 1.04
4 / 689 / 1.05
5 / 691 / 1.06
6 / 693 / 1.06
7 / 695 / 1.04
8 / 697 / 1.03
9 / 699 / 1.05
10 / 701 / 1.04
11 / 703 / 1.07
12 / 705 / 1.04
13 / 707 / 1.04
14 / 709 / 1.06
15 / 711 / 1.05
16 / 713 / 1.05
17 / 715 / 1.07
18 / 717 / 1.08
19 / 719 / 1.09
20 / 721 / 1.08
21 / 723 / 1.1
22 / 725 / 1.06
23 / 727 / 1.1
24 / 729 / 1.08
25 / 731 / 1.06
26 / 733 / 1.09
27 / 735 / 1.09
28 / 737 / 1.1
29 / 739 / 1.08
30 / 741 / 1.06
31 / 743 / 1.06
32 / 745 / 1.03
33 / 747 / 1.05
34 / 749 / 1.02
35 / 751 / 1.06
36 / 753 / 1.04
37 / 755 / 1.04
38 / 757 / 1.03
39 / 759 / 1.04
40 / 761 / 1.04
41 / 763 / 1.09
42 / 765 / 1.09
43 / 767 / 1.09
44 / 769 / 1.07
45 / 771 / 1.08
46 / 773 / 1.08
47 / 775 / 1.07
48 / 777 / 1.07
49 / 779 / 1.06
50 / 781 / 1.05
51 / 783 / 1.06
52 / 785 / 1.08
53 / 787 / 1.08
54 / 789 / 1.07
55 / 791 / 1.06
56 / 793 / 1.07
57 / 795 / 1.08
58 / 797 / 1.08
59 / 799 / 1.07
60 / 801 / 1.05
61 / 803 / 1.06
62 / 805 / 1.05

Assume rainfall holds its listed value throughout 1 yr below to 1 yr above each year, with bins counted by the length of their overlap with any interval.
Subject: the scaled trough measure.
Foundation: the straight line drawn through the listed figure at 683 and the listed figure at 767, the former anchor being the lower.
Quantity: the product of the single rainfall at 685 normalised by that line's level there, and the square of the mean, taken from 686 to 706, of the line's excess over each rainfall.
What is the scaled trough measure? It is 0.0011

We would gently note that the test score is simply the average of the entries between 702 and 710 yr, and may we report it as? 1.05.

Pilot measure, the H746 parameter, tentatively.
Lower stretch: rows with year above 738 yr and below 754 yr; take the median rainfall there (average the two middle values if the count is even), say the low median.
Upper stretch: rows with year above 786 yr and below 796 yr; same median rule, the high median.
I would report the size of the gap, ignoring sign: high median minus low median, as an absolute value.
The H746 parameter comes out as 0.015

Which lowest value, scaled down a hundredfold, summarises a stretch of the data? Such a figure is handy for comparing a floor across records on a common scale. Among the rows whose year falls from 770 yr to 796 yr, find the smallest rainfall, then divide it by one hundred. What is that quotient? 0.0105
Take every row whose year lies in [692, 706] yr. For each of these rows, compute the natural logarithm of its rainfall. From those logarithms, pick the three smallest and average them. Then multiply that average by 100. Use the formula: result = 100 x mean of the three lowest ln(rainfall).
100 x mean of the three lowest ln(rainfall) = 3.6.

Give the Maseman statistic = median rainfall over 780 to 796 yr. 1.07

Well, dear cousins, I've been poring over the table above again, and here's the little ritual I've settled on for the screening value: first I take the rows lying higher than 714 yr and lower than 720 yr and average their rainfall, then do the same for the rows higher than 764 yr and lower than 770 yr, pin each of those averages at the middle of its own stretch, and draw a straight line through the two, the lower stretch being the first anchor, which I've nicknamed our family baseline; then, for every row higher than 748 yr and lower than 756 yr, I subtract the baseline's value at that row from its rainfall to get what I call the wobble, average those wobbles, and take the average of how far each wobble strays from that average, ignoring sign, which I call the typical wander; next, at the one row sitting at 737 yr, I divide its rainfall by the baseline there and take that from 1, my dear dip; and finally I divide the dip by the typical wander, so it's -1.7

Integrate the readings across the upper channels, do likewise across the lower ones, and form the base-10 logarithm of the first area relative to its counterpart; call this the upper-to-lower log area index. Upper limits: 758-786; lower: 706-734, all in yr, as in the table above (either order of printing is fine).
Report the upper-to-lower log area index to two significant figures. -0.0012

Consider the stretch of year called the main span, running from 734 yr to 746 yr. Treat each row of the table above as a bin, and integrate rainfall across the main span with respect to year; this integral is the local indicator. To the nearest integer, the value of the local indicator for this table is 13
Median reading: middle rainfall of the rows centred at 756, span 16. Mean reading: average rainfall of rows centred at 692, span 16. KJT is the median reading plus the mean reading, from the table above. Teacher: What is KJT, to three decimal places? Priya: 2.091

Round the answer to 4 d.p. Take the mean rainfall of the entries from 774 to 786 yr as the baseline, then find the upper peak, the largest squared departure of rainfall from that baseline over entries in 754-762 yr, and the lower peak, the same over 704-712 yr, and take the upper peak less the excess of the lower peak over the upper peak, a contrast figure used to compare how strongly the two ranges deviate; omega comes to 0.0018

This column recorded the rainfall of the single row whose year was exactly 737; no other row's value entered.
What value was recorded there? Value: 1.1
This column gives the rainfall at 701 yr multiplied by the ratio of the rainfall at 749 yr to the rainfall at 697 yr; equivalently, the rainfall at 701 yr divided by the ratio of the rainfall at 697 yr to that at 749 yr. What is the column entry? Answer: 1.03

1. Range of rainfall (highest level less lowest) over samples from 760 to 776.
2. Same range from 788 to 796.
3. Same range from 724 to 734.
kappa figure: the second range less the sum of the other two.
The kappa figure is -0.07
